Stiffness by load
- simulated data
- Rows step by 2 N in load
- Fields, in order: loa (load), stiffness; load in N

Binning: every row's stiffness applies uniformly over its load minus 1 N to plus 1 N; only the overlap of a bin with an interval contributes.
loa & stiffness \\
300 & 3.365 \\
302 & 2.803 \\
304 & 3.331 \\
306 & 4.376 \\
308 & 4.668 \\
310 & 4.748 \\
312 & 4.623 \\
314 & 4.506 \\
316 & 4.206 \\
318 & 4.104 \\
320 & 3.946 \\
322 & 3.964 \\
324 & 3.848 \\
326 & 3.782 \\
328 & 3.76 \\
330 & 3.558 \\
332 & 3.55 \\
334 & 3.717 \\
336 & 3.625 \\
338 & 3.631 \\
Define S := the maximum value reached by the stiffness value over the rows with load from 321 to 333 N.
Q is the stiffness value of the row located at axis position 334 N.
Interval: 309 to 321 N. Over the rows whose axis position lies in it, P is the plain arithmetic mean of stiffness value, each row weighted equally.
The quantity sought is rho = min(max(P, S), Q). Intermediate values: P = 4.36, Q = 3.717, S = 3.964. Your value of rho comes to 3.72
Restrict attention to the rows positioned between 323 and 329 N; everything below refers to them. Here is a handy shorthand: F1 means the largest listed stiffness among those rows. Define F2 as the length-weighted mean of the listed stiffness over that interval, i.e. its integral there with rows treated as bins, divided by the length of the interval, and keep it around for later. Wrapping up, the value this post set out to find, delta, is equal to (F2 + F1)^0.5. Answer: 2.76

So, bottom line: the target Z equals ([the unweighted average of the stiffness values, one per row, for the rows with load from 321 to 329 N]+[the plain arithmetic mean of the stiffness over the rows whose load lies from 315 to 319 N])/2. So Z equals 4.00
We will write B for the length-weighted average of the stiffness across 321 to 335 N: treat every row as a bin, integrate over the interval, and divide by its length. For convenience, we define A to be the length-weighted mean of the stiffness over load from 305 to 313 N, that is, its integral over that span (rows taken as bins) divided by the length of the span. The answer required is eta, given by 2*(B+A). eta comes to 16.7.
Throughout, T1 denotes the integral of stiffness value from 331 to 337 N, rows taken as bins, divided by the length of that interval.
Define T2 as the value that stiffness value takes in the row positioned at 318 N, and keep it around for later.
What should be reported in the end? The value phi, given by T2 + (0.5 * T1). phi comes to 5.9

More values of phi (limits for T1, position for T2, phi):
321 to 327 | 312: 6.6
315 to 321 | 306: 6.4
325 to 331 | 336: 5.5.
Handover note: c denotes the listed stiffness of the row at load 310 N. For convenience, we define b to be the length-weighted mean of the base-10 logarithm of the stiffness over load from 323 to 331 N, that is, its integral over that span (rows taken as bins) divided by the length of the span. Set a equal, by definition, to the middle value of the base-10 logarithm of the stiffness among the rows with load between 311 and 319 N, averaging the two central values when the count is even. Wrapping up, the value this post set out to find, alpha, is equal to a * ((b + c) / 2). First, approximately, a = 0.64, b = 0.572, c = 4.748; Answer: 1.70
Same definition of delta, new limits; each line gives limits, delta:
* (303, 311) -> 3.00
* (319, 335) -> 2.78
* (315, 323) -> 2.87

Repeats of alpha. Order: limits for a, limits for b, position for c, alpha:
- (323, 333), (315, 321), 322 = 1.32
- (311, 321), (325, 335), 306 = 1.54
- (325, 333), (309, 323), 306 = 1.41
